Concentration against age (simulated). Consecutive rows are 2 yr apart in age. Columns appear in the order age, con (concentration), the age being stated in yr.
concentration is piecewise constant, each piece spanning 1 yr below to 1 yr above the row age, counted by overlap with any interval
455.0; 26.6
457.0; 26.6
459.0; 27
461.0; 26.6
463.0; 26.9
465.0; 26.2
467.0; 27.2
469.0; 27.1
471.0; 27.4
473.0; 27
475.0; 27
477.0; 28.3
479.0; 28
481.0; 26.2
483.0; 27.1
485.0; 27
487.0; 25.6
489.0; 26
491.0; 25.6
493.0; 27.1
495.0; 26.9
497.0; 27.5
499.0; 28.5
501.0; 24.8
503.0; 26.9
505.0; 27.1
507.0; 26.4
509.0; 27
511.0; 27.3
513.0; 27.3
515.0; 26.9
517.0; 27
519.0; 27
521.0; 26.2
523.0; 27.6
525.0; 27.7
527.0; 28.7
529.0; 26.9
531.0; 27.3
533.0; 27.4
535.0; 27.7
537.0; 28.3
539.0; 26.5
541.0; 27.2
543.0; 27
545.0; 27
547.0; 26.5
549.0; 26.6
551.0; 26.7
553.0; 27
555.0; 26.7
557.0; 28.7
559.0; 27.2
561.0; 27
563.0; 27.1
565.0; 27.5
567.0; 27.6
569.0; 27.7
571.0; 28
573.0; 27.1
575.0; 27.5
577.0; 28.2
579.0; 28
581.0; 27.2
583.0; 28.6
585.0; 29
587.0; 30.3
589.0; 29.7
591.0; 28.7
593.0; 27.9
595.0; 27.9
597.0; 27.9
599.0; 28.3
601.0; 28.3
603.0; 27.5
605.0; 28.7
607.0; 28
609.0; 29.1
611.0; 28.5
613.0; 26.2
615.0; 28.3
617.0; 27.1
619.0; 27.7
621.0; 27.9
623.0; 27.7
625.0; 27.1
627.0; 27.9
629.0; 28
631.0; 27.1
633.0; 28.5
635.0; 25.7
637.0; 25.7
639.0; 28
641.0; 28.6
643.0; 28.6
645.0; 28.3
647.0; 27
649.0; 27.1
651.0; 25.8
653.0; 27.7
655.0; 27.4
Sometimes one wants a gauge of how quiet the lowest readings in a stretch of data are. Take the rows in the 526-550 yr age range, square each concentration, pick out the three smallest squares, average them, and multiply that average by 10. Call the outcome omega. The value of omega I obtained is 7040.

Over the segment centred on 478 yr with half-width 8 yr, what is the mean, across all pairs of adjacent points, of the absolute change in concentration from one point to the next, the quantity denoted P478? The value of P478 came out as 0.69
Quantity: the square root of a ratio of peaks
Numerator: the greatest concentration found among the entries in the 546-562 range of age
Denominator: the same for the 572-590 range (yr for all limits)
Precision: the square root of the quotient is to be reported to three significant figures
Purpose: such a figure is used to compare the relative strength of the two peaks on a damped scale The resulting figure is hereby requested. 0.973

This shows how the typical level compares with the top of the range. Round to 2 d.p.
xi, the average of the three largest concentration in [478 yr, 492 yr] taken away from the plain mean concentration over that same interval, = -0.87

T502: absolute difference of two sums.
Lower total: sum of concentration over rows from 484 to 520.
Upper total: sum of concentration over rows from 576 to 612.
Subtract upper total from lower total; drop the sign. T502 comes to 29.9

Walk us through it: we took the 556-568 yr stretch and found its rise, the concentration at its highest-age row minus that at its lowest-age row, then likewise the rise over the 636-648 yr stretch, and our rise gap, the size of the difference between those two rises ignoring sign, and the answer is 2.4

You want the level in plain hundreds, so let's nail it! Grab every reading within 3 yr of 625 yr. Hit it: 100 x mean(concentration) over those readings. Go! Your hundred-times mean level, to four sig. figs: 2757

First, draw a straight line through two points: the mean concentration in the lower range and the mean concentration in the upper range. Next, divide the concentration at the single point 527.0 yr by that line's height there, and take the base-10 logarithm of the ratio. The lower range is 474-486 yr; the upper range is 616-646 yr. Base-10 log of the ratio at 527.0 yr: 0.021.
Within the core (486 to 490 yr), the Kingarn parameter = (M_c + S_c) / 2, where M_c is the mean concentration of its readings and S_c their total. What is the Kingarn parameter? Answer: 38.7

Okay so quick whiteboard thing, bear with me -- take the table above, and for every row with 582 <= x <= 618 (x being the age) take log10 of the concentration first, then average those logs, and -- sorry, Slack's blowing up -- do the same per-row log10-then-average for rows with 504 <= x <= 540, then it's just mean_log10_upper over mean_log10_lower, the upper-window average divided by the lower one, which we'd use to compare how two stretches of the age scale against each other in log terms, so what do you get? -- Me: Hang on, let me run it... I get 1.01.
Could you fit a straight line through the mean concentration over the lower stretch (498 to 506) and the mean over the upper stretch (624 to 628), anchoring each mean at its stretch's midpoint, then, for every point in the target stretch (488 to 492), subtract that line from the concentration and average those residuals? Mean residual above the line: -0.96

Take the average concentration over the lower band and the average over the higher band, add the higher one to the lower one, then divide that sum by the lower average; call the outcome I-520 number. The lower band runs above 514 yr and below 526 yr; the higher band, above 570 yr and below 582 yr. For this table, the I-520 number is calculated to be 2.02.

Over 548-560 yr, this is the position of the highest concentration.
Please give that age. 557.0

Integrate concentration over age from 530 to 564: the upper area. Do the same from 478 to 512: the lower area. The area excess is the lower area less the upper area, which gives -14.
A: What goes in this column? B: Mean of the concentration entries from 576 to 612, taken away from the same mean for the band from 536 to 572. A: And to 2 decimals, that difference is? -1.19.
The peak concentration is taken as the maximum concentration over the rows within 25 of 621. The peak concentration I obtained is 29.1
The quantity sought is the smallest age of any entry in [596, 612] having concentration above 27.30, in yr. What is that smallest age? 597.0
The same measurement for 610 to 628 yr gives 611.0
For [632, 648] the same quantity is 633.0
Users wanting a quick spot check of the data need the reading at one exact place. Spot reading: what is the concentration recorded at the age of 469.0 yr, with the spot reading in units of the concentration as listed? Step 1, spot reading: 27.1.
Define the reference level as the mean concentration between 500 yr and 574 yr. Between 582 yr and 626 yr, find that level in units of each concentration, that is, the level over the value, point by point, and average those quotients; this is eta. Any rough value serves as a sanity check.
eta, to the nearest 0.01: 0.96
